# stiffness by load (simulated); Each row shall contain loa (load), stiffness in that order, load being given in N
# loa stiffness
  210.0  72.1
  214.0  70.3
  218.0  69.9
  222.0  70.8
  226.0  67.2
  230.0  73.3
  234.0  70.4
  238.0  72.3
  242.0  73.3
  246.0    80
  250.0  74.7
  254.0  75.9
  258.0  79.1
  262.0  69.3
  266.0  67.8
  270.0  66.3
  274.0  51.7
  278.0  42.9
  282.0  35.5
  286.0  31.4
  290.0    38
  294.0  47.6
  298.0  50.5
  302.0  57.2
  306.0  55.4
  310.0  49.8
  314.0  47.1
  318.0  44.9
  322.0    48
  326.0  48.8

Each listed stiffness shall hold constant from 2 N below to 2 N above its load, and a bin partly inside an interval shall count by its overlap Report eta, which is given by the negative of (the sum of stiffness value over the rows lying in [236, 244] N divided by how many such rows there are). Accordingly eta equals -73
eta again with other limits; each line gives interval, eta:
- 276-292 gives -37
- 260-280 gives -60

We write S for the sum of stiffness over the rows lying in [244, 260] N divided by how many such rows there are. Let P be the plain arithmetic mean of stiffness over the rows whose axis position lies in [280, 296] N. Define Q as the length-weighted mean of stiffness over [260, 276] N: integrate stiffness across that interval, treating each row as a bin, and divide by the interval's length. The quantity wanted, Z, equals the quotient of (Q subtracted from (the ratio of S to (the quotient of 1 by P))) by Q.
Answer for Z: 45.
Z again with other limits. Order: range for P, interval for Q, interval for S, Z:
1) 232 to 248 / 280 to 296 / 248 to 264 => 144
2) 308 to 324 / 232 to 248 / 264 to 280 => 36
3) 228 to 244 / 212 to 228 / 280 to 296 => 39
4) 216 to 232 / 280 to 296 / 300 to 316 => 96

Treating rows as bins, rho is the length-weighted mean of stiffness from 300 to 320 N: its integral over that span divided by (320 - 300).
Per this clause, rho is 51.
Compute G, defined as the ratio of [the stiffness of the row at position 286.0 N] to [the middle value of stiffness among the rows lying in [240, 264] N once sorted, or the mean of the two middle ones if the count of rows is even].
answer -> 0.42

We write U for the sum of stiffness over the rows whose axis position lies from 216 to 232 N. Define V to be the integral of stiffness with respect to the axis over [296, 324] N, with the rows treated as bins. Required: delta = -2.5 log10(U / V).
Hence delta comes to 1.8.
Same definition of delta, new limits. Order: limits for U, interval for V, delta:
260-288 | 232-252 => 1.5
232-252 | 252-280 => 1.7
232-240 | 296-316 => 2.2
